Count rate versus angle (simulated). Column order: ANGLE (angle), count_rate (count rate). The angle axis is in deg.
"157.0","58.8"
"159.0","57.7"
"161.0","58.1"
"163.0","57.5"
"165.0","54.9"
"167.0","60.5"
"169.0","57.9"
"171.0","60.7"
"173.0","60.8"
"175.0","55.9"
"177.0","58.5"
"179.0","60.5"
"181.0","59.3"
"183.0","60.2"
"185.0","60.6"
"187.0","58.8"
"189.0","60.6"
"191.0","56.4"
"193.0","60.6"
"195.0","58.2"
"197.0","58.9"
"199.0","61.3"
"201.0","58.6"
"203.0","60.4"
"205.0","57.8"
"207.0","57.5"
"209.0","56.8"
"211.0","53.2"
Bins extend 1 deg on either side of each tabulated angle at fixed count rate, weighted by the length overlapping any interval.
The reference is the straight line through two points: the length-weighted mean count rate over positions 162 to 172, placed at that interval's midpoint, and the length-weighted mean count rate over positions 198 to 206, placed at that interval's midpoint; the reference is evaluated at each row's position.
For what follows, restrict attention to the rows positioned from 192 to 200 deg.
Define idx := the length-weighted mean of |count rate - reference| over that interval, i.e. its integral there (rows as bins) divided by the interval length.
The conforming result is 1.2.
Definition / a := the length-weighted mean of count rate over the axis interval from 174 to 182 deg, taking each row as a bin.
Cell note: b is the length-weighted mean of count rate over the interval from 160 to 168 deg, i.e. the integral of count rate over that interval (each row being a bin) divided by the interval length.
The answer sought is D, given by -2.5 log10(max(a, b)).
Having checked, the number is -4.419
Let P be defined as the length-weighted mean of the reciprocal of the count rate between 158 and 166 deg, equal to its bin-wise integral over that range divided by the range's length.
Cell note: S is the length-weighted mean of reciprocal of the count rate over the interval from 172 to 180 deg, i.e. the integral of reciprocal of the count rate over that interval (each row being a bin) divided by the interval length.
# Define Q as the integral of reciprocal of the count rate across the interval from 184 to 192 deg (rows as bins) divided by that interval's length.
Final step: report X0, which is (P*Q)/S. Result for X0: 0.0175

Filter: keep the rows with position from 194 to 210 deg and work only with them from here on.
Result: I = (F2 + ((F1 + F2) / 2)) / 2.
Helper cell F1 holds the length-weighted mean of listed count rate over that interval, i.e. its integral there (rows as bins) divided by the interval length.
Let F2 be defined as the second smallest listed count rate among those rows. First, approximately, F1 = 58.7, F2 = 57.5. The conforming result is 57.8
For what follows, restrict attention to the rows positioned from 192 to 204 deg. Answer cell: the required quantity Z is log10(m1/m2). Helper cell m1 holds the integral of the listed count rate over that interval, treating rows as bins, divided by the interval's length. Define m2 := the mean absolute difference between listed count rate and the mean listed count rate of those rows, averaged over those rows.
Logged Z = 1.73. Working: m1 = 59.7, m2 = 1.10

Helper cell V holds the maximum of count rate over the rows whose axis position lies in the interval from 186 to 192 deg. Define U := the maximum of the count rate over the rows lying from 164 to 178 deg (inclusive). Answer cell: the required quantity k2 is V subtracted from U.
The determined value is 0.20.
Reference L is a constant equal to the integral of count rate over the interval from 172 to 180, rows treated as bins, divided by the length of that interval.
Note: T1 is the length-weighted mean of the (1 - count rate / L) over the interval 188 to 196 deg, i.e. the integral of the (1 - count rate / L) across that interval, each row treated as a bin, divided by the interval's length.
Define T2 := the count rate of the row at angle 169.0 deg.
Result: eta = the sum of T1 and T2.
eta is 57.9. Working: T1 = 0.000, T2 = 57.9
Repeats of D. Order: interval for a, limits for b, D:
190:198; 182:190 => -4.446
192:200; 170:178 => -4.441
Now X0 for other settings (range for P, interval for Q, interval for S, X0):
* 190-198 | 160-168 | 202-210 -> 0.0172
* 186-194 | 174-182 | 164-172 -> 0.0169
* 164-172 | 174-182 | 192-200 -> 0.0175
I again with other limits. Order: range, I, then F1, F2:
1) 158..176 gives 56.5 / 58.2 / 55.9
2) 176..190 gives 59.0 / 59.8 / 58.8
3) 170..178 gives 58.6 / 59.0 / 58.5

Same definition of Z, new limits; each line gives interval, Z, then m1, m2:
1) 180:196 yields 1.71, 59.3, 1.16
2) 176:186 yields 1.91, 59.8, 0.74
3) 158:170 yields 1.73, 57.8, 1.07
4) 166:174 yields 1.76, 60.0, 1.04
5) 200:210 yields 1.75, 58.2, 1.02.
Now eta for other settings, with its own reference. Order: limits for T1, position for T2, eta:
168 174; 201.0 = 58.6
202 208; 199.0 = 61.3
